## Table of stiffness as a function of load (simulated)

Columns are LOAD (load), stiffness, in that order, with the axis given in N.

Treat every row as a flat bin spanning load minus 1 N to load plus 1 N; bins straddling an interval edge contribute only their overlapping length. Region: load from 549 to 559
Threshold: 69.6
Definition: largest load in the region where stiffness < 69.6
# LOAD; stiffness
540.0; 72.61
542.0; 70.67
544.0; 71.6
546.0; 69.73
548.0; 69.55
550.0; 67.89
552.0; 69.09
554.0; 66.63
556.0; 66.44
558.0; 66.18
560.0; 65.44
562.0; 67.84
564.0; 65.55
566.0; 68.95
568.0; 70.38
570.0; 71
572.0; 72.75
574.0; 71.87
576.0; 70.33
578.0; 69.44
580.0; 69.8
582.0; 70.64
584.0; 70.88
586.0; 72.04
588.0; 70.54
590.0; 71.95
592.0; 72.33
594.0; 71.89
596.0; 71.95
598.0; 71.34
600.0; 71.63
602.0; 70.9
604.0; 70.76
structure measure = 558.0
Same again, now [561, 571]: 566.0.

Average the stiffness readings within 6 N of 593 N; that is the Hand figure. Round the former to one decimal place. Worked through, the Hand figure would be 71.7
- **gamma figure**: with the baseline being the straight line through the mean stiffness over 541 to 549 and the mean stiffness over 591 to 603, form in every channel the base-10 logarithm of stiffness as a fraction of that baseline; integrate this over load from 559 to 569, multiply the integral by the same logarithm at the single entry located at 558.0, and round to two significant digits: 0.0059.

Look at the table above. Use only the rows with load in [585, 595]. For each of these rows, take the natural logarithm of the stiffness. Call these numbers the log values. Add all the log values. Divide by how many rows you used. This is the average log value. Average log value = 4.27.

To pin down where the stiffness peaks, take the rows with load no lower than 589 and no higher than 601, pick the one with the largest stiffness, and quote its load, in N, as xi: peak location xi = 592.0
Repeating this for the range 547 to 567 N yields 548.0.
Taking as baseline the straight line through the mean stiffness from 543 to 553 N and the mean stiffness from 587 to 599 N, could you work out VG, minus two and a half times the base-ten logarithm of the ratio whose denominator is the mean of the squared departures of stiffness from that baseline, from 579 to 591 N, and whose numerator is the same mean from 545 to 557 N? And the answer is -2.2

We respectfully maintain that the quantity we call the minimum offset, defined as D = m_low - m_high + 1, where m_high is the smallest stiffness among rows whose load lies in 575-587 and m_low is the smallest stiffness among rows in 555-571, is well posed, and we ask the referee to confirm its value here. -3.0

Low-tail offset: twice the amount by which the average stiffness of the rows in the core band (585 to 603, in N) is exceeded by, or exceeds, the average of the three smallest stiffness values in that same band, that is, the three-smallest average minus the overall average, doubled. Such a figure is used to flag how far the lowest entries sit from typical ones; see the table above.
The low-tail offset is -1.4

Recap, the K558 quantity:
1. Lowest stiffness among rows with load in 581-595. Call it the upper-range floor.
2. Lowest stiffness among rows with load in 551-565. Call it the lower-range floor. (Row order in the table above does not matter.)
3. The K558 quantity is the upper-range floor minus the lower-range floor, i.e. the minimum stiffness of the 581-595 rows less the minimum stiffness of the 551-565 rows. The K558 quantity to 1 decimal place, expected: 5.1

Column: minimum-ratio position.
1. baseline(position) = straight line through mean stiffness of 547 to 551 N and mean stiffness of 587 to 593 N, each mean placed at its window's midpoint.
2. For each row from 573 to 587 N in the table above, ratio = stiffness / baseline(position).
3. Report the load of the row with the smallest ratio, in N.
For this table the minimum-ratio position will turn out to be 578.0 N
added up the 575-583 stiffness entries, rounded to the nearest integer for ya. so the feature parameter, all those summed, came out 280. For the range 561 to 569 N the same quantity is 273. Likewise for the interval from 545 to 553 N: 276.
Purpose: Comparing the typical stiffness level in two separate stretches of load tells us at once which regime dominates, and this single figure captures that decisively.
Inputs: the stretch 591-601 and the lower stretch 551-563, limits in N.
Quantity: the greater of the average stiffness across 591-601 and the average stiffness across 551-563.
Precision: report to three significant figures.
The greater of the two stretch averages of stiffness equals 71.8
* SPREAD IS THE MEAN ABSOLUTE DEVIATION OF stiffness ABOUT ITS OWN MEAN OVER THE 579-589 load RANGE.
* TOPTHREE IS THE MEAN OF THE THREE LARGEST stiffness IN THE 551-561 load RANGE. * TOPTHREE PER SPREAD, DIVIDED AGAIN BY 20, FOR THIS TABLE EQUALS 6.2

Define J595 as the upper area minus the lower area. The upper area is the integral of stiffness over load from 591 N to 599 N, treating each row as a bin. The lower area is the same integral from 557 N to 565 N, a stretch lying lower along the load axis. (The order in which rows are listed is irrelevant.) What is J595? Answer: 45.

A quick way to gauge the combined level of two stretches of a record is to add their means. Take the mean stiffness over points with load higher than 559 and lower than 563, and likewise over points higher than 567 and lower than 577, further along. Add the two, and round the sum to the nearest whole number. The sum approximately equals 138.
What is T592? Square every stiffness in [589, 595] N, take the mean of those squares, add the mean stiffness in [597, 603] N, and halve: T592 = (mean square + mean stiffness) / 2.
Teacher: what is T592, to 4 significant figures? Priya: 2632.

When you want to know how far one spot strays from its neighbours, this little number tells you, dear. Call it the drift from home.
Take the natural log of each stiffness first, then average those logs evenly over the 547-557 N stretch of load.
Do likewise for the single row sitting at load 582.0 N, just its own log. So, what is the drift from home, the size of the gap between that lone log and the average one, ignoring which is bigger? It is 0.039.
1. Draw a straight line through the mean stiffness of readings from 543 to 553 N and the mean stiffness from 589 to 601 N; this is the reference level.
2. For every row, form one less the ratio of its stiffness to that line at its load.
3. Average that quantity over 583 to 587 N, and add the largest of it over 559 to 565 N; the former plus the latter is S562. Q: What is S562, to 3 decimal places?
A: 0.067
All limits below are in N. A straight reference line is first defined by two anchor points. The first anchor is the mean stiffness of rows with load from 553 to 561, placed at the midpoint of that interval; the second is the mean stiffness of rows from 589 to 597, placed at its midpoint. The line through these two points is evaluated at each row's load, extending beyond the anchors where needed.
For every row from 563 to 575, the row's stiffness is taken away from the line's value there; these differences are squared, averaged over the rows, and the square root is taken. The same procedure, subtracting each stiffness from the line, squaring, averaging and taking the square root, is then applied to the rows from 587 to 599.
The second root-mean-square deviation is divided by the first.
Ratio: 0.28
